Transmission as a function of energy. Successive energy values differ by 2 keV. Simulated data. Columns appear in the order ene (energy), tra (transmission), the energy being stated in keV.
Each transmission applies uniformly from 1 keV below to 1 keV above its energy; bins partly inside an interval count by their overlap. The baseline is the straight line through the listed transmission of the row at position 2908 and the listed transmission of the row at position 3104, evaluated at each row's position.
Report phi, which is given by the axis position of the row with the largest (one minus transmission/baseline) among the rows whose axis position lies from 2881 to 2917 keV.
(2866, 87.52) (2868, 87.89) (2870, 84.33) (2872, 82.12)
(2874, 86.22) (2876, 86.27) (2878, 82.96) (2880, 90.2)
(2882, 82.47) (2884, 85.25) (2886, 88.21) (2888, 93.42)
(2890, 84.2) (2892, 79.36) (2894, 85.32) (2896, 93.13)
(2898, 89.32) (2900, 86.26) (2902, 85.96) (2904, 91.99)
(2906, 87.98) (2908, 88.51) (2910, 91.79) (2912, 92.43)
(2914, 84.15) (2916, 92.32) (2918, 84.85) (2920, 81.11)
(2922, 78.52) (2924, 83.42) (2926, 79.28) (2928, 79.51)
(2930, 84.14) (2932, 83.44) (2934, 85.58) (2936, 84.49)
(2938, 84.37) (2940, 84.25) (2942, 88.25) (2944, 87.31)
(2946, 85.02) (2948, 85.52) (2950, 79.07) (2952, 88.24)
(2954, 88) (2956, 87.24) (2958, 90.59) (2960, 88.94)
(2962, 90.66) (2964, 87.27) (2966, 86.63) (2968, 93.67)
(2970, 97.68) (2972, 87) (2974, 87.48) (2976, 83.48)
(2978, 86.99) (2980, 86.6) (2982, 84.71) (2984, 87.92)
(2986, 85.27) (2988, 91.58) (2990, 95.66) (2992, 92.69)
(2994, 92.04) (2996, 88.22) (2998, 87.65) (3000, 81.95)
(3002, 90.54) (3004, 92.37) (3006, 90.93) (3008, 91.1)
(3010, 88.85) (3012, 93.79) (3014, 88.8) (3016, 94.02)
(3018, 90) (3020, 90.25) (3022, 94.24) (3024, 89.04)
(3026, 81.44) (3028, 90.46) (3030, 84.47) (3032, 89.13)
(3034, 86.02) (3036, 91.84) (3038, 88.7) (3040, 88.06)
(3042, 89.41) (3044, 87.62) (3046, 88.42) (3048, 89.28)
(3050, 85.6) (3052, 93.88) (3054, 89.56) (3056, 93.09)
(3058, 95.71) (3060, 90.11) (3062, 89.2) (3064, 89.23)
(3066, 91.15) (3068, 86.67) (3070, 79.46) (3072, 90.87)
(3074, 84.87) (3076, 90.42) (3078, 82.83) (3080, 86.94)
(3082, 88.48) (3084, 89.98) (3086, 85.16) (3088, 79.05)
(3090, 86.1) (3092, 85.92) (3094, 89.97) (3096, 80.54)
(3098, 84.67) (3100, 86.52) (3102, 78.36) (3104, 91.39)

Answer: 2892 keV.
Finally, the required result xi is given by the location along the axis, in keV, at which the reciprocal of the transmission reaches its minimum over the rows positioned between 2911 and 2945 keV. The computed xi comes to 2912 keV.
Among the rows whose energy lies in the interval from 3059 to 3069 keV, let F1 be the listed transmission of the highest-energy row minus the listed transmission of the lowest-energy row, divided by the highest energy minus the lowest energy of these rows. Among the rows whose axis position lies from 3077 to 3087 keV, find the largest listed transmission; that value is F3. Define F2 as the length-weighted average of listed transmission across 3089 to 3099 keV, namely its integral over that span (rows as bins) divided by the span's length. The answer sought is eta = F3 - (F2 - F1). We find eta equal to 4.1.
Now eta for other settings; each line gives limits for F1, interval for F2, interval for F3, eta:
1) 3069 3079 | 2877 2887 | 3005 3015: 8.4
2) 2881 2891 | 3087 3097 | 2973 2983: 3.4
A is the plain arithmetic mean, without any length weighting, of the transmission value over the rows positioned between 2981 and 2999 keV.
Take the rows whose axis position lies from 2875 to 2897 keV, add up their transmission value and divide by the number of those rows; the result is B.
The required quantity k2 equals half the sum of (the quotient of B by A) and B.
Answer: 43.7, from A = 90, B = 86.4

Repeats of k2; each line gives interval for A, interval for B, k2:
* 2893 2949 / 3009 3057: 45.2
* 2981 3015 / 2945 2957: 43.2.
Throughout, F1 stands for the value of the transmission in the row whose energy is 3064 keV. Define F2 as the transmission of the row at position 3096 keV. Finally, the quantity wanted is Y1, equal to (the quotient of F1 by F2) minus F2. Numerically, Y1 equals -79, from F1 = 89.23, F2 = 80.54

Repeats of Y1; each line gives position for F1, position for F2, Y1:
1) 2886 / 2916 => -91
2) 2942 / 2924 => -82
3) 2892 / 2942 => -87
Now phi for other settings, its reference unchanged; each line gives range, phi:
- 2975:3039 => 3026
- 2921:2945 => 2922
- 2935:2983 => 2950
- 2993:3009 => 3000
